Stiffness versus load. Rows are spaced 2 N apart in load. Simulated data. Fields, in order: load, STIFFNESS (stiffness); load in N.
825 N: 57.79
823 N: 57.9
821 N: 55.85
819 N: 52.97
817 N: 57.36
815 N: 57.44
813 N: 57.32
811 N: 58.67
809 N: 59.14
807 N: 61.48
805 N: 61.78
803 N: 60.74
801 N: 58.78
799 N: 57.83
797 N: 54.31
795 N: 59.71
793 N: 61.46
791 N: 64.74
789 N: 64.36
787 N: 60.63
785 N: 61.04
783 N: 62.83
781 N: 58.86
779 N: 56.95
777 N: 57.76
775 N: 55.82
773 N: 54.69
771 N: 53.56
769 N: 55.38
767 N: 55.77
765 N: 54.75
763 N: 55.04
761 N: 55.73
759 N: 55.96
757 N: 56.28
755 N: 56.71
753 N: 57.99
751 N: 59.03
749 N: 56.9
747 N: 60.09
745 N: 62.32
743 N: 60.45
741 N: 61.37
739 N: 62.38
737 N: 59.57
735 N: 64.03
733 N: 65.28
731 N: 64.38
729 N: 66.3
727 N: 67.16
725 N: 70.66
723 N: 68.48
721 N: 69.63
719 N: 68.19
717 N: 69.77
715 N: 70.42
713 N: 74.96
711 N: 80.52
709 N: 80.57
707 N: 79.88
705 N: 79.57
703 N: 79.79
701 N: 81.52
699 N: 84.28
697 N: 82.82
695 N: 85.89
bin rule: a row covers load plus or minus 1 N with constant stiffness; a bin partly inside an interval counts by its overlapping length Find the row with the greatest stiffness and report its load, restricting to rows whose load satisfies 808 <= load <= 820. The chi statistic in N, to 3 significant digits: 809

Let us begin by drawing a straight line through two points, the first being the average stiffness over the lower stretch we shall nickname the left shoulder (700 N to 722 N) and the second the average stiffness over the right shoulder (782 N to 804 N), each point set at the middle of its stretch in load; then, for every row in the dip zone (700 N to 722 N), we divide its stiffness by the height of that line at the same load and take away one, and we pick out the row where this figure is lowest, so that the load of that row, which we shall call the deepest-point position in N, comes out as 719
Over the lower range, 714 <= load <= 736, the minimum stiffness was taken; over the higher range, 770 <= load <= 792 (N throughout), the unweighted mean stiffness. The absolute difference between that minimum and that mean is 4.8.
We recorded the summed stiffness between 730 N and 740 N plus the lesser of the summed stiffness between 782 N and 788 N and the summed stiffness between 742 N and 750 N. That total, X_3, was 500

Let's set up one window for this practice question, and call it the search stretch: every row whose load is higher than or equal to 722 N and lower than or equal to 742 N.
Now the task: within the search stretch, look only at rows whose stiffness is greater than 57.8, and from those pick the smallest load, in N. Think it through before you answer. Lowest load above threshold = 723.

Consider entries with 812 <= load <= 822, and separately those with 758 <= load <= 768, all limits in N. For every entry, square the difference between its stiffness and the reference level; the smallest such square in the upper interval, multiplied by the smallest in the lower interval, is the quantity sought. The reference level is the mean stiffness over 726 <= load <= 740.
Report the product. 3032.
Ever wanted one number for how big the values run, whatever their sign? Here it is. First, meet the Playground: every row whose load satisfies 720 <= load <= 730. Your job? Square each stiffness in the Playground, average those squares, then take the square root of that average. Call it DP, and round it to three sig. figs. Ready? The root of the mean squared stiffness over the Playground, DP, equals 68.5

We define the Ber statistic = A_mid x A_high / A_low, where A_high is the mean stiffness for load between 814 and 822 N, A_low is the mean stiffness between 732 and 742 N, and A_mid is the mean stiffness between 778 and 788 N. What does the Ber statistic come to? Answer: 54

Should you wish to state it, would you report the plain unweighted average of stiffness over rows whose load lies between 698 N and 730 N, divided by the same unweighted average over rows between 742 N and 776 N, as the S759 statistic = 1.31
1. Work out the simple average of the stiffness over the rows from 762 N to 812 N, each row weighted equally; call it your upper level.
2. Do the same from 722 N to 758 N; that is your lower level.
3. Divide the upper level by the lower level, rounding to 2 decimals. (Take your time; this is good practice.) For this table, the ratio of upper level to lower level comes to 0.94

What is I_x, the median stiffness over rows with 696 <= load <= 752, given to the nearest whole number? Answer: 68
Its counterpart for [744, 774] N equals 56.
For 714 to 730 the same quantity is 69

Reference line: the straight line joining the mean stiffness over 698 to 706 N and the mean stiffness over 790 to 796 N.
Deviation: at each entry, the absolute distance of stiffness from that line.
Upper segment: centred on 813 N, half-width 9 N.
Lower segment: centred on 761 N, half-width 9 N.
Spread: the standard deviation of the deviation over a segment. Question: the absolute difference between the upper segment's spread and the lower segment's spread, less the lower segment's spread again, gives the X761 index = -0.1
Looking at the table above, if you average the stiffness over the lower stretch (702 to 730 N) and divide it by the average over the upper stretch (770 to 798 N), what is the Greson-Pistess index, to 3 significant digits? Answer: 1.24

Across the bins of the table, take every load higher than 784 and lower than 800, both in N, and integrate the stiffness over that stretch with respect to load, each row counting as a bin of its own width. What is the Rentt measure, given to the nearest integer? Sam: 968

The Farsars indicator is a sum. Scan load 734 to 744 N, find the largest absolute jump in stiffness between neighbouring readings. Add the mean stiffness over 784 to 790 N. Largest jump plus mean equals 66.5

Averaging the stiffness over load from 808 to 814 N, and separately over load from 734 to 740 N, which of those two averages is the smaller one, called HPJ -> 58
